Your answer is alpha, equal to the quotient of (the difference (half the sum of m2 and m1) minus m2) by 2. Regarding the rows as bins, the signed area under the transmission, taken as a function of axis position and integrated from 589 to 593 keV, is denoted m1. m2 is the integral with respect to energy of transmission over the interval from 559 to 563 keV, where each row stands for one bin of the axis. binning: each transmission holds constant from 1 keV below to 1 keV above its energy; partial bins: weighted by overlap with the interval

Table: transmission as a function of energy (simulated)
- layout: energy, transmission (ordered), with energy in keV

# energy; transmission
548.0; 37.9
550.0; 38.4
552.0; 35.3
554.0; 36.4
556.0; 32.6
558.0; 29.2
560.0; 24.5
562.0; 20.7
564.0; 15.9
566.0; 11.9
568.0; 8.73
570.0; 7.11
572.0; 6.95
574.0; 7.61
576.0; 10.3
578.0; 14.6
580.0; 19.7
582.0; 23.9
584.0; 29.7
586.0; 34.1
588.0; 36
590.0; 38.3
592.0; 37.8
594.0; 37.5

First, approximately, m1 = 152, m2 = 90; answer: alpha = 15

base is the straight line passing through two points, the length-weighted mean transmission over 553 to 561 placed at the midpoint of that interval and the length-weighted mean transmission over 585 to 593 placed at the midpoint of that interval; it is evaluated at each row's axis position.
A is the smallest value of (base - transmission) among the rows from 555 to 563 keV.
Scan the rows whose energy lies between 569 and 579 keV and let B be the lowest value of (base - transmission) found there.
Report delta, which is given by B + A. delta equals 18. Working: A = -2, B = 20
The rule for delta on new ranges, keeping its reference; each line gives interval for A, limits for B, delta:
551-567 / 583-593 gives -8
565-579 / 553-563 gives 14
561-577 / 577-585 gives 17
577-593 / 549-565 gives -11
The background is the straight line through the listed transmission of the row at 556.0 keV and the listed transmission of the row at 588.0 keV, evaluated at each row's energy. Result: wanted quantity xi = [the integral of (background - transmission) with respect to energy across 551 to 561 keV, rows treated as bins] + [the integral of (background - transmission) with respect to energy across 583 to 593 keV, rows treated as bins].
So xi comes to 18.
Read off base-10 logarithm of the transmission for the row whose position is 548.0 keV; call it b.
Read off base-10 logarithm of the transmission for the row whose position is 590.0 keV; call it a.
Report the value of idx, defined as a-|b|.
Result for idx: 0.00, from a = 1.58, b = 1.58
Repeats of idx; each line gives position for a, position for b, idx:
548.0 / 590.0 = 0.00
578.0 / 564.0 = -0.04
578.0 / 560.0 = -0.22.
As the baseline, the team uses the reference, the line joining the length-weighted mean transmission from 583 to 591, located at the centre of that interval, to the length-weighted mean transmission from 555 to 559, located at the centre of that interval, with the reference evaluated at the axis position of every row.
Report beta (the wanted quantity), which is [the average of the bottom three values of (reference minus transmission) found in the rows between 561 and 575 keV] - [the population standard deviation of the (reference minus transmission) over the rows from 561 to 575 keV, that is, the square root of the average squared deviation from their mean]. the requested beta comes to 10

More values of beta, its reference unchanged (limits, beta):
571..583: 8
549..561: -11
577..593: -10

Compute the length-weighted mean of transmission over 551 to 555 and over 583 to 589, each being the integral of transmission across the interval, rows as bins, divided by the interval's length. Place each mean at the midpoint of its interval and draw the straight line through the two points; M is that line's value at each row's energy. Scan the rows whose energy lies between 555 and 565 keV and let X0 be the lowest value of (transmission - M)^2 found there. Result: 9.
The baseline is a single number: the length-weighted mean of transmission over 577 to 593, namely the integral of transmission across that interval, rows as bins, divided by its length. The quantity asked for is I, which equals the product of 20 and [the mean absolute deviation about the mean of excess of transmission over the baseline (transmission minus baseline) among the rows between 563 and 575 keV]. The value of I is 56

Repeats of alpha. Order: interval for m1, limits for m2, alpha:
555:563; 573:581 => 27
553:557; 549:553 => -2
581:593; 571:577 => 87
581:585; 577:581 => 10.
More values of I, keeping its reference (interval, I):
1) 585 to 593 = 30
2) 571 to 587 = 170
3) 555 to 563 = 83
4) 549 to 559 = 56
